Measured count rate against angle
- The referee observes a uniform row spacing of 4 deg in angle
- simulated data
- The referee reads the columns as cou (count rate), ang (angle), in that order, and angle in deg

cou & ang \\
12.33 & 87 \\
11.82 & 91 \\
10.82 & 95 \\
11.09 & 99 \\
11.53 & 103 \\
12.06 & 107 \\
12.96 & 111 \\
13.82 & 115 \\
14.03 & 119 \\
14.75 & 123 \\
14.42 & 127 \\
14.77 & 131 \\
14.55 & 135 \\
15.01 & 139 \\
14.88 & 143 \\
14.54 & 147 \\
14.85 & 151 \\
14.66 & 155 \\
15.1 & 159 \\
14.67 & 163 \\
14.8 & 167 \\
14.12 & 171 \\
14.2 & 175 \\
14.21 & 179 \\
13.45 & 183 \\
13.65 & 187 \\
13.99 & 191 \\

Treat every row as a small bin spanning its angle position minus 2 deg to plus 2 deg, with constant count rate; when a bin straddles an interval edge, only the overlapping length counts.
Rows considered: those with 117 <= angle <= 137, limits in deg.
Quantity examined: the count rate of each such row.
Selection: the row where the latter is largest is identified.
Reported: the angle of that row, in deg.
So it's 131 deg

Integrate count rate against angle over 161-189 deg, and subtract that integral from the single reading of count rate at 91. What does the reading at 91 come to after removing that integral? -385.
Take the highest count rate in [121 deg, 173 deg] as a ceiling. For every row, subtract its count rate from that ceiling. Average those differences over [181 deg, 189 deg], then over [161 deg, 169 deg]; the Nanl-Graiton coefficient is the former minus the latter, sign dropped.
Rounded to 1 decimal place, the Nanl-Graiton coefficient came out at 1.2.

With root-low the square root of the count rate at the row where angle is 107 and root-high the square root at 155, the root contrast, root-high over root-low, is 1.10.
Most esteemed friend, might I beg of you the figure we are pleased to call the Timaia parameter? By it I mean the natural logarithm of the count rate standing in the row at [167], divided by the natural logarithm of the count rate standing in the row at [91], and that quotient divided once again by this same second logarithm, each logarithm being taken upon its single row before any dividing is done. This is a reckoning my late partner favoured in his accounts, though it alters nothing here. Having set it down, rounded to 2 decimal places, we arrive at 0.44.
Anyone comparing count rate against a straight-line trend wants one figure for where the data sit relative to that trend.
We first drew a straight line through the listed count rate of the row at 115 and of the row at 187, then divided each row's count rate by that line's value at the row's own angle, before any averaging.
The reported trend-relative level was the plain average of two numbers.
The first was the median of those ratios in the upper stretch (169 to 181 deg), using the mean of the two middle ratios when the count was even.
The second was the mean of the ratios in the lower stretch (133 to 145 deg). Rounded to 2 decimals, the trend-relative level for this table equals 1.06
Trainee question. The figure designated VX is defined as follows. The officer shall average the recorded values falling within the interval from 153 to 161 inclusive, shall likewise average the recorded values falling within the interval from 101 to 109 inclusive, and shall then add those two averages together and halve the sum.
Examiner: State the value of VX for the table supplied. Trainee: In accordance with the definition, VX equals 13.3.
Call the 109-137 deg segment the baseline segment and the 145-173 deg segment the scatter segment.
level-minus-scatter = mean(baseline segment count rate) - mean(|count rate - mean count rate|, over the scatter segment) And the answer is 14.0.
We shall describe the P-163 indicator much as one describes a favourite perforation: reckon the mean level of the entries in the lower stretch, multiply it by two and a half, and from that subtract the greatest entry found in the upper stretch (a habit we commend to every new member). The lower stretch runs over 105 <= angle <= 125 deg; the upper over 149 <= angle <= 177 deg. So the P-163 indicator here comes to 18.7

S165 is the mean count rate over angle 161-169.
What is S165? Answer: 14.7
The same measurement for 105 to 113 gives 12.5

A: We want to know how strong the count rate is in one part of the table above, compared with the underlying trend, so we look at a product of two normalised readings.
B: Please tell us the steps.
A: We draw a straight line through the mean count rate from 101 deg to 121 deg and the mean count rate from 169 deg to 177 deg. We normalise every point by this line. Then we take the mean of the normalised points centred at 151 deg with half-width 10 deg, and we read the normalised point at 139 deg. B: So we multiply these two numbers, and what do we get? 1.20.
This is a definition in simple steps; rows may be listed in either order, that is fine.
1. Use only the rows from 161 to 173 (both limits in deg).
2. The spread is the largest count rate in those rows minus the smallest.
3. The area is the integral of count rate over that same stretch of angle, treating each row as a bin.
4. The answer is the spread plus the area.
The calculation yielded 175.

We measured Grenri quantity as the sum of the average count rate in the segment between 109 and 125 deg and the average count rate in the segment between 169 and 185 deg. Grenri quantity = 27.9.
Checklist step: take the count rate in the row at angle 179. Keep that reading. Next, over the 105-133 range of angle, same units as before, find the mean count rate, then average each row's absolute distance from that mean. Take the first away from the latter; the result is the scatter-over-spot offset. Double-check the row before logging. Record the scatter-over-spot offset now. -13.5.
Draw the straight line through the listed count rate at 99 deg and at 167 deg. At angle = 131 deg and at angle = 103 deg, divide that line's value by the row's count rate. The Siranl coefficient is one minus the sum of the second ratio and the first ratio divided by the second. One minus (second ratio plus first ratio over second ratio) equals -0.87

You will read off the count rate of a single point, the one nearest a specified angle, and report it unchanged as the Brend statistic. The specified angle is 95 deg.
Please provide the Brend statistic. 10.82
